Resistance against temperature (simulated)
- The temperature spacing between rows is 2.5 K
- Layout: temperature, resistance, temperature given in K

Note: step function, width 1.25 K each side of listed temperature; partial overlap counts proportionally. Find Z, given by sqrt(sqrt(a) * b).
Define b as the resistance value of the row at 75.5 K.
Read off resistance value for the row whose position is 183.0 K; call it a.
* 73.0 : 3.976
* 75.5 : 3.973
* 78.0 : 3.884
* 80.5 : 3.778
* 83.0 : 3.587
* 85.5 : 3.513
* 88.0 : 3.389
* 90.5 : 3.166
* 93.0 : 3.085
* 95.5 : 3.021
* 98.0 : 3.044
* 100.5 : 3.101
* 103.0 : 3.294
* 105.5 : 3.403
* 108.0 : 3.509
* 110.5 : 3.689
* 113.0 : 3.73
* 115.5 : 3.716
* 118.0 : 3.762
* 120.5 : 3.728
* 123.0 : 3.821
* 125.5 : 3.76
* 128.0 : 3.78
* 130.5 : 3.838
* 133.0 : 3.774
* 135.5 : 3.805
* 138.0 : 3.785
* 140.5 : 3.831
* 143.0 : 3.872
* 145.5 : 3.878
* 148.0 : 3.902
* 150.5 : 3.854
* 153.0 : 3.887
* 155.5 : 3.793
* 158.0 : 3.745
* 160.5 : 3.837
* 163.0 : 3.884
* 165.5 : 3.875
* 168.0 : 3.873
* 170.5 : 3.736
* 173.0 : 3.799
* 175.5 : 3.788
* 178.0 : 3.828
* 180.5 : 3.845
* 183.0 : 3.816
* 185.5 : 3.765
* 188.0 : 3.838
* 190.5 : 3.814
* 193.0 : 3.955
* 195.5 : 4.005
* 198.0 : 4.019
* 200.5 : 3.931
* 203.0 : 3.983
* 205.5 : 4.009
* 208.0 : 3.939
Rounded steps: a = 3.816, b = 3.973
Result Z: 2.79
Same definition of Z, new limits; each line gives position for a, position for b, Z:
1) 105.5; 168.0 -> 2.67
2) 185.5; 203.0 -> 2.78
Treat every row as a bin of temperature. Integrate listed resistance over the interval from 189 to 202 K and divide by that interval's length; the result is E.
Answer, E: 3.94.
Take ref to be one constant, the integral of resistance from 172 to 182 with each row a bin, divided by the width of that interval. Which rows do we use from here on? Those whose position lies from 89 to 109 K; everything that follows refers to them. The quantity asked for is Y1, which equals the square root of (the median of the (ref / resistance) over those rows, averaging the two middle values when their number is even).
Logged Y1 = 1.10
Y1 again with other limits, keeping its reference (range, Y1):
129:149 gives 1.00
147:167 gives 0.99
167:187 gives 1.00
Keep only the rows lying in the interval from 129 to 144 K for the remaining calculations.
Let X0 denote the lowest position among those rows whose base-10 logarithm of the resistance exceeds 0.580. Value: 130.5 K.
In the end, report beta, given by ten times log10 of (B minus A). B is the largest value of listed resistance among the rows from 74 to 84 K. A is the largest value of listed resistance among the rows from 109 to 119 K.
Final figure -7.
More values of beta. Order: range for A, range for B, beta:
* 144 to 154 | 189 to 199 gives -9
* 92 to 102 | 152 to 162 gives -1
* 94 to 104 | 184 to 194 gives -2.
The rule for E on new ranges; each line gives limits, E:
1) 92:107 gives 3.17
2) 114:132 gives 3.77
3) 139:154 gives 3.87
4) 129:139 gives 3.80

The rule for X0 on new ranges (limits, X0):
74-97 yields 75.5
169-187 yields 178.0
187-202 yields 188.0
